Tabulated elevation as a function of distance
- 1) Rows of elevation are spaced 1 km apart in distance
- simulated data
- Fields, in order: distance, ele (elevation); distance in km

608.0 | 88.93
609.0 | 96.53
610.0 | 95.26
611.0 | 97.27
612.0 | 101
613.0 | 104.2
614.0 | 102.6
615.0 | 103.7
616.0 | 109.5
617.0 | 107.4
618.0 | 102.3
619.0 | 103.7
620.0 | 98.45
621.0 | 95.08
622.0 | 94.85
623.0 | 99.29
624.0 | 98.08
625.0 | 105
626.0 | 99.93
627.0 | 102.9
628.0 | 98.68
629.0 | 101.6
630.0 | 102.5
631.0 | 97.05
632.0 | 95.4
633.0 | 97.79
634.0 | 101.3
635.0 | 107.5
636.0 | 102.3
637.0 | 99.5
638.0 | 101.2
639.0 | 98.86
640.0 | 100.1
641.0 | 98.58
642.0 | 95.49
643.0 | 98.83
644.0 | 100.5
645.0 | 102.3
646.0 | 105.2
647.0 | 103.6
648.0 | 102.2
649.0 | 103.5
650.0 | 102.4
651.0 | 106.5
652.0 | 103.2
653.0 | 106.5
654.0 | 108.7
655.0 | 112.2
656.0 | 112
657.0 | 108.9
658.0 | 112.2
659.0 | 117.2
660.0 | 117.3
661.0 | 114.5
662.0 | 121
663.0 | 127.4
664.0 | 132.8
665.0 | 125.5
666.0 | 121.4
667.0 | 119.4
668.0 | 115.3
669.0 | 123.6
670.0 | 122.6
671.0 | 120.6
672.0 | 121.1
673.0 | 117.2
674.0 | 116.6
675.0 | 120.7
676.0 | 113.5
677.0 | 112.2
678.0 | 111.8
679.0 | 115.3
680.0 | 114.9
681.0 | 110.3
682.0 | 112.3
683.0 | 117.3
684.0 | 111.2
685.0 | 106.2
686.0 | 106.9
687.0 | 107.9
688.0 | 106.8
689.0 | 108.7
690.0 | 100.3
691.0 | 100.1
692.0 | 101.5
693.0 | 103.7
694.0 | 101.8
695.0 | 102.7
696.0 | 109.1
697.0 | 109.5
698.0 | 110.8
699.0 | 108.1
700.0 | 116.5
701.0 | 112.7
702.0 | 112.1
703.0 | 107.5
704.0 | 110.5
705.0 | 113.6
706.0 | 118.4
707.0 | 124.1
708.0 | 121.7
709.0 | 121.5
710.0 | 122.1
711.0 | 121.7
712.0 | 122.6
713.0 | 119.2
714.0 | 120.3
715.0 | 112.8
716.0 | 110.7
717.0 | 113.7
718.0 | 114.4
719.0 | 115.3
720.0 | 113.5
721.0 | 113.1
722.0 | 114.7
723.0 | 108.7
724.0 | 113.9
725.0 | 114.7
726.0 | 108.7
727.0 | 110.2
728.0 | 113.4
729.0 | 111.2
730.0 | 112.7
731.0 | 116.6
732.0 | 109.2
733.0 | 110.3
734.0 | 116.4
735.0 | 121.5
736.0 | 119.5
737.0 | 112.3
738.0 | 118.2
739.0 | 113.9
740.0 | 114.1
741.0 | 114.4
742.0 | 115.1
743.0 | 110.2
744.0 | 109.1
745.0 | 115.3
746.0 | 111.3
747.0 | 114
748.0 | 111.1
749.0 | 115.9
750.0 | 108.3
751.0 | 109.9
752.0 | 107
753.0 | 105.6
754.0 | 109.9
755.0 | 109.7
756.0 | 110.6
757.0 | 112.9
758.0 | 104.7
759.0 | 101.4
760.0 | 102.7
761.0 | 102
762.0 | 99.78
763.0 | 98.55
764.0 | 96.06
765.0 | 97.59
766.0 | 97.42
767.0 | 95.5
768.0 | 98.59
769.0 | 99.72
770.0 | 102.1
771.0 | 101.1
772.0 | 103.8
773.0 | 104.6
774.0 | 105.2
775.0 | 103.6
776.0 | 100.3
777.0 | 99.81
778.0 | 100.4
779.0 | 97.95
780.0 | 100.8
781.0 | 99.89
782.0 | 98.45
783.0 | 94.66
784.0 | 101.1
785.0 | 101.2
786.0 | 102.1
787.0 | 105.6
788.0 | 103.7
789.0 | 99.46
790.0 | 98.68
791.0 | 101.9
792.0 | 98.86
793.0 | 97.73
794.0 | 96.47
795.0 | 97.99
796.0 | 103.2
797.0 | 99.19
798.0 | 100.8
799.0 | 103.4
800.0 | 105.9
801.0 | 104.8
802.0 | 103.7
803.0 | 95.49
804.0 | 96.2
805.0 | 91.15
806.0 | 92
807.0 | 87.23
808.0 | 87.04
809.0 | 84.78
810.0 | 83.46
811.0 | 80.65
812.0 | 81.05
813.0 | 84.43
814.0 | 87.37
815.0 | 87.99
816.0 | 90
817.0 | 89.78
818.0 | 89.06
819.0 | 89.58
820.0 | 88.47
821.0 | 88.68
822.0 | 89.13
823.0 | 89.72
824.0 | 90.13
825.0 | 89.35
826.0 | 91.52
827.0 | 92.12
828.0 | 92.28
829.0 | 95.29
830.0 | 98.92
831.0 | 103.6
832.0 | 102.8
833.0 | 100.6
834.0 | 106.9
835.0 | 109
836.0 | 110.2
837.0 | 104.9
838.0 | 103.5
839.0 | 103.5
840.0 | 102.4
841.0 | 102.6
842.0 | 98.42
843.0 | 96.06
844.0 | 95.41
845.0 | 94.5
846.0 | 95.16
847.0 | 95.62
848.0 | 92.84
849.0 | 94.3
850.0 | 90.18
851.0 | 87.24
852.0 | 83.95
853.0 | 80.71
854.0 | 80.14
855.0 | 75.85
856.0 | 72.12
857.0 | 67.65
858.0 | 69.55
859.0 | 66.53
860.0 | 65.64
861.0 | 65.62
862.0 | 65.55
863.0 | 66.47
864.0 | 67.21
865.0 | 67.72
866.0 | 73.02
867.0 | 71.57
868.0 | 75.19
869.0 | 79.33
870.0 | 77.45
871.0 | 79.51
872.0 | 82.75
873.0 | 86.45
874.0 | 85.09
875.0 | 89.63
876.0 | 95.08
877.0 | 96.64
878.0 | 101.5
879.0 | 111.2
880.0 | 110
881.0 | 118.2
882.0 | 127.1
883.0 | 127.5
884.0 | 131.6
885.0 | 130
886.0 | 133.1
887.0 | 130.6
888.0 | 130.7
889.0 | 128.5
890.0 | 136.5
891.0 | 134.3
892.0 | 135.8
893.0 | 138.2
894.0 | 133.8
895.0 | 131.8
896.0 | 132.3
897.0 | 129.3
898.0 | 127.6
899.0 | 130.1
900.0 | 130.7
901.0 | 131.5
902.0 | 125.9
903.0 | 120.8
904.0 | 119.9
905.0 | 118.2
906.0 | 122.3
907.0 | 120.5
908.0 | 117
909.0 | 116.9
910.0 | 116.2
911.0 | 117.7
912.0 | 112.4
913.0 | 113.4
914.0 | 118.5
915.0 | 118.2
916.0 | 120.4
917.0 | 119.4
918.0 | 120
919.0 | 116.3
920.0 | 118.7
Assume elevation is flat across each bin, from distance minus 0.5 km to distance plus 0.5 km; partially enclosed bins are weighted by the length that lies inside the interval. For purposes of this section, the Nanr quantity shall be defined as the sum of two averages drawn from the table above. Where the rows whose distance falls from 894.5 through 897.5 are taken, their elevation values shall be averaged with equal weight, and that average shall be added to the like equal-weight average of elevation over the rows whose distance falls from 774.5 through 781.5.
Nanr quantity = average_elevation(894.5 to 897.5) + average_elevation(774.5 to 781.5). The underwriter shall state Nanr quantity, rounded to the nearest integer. 232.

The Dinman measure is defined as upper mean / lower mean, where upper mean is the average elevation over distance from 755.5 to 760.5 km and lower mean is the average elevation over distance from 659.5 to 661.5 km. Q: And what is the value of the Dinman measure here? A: 0.92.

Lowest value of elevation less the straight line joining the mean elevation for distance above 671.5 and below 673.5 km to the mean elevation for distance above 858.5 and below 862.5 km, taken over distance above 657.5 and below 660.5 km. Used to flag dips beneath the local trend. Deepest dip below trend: -11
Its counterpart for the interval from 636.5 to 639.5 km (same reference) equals -30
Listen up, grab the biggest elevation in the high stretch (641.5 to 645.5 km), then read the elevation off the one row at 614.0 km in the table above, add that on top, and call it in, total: 205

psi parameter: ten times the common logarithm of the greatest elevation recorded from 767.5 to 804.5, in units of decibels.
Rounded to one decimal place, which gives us 20.2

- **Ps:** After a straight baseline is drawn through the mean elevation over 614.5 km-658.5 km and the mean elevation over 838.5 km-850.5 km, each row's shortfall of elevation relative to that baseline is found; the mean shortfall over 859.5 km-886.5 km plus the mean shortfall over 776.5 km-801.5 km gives 2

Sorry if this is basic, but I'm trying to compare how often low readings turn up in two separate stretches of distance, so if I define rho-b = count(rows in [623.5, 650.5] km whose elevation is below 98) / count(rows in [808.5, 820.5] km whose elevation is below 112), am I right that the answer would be 0.33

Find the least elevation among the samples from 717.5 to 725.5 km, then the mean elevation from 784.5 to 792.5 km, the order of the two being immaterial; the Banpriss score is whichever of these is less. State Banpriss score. 101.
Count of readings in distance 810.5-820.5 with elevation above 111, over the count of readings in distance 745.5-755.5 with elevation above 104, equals 0.0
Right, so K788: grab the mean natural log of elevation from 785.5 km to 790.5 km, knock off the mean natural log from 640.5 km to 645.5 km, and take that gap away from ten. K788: 10.0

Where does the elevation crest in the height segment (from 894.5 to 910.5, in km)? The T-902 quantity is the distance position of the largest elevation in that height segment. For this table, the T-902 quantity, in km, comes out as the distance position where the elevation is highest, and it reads 896.0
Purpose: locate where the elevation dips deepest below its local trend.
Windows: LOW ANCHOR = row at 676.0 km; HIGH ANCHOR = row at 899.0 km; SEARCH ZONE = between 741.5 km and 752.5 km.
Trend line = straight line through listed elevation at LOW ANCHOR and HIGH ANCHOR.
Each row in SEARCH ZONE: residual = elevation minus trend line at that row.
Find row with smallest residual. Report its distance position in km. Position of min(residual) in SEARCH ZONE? 752.0 km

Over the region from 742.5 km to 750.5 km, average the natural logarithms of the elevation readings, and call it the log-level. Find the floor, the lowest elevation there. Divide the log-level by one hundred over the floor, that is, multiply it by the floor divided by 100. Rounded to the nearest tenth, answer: 5.1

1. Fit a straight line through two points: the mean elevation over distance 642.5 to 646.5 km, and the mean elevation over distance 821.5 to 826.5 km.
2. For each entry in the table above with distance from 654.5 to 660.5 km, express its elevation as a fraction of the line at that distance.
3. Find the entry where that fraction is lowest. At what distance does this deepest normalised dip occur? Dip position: 657.0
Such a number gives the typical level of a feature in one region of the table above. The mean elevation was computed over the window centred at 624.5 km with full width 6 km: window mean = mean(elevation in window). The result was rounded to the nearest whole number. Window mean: 100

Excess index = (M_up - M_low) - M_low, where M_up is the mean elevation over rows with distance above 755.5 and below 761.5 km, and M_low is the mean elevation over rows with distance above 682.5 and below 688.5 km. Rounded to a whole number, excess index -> -113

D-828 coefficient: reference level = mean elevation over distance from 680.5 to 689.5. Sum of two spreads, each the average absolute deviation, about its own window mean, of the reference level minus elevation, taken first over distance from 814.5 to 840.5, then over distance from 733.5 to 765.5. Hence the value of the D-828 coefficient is 12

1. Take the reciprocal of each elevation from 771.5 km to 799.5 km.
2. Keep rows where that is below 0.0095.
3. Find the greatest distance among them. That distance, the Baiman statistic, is 787.0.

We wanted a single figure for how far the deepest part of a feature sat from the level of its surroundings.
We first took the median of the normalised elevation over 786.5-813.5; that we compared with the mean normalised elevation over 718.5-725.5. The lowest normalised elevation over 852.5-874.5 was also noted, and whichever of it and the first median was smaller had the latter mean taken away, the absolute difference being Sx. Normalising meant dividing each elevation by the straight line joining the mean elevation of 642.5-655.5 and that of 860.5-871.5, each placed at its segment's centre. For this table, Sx 0.31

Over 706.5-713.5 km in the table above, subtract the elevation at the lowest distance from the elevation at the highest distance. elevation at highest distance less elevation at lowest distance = -5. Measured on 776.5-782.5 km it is -1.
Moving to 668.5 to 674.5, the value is -7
